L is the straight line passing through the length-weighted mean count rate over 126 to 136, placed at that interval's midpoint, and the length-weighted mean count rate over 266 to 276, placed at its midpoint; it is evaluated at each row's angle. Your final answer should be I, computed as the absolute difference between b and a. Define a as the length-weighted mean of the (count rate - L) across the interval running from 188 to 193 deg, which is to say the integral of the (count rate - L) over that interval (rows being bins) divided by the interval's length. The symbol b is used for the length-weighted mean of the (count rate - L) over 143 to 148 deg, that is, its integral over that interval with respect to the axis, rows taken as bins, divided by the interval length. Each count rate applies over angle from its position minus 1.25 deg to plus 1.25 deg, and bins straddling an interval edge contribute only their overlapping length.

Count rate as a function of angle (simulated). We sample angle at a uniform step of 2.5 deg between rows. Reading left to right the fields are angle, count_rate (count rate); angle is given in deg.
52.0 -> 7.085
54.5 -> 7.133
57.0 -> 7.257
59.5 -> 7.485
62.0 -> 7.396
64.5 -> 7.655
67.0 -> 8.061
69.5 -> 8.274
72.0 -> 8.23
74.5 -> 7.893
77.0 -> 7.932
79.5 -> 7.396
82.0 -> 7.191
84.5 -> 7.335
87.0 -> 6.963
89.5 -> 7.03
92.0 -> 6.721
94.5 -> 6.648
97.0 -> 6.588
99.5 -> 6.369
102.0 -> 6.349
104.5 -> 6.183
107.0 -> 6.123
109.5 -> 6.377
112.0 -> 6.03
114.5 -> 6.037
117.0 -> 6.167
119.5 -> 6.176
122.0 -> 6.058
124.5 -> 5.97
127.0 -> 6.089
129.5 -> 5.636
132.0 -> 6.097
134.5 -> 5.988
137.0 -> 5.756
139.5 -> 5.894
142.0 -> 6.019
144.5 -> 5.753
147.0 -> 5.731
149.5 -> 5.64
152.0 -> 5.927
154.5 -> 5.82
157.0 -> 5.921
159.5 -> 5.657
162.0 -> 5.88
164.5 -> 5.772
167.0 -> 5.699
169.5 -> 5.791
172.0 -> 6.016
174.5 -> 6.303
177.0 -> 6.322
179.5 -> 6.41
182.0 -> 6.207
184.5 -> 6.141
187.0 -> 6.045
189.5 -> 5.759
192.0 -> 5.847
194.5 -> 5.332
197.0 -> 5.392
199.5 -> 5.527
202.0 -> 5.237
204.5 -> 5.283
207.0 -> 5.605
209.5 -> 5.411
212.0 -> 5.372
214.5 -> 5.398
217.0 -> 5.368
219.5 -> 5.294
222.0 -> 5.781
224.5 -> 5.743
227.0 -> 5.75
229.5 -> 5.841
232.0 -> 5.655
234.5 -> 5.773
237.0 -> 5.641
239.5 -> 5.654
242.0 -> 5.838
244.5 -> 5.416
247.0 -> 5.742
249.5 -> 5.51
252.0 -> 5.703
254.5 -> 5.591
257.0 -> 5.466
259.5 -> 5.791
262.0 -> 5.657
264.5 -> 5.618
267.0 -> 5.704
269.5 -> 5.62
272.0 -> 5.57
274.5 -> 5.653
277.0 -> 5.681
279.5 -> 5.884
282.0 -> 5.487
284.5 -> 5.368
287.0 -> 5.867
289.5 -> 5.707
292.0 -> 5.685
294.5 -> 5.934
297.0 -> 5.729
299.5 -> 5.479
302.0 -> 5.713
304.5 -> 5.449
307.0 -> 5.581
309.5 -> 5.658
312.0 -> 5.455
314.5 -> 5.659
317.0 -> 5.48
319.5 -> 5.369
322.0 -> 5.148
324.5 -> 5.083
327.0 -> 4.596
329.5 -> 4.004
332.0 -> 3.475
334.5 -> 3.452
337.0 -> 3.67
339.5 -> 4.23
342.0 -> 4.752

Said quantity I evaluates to 0.2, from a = 0.00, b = -0.16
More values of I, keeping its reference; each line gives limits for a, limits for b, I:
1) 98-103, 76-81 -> 1.2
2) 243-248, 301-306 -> 0.1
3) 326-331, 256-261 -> 1.2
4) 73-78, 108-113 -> 1.6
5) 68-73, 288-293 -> 2.1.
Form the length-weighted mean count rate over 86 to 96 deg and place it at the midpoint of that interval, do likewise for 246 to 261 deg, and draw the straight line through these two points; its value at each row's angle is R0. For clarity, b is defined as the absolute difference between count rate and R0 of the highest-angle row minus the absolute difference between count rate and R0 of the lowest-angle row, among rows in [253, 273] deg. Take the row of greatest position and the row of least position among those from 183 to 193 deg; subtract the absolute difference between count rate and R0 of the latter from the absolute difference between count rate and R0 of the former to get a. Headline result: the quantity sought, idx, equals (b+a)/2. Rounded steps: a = 0.2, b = 0.04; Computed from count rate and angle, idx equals 0.1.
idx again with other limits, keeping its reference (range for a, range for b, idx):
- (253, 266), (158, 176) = -0.3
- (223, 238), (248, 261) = 0.0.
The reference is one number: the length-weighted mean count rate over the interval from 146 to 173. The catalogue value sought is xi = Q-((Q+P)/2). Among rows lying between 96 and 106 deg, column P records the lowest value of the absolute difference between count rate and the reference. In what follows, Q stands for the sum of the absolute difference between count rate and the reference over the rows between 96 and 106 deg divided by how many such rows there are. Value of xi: 0.09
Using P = 0.4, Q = 0.6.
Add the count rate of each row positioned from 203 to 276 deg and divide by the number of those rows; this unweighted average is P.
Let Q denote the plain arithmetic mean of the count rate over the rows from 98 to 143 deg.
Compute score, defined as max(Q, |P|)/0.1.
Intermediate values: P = 5.60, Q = 6.07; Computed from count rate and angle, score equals 60.7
